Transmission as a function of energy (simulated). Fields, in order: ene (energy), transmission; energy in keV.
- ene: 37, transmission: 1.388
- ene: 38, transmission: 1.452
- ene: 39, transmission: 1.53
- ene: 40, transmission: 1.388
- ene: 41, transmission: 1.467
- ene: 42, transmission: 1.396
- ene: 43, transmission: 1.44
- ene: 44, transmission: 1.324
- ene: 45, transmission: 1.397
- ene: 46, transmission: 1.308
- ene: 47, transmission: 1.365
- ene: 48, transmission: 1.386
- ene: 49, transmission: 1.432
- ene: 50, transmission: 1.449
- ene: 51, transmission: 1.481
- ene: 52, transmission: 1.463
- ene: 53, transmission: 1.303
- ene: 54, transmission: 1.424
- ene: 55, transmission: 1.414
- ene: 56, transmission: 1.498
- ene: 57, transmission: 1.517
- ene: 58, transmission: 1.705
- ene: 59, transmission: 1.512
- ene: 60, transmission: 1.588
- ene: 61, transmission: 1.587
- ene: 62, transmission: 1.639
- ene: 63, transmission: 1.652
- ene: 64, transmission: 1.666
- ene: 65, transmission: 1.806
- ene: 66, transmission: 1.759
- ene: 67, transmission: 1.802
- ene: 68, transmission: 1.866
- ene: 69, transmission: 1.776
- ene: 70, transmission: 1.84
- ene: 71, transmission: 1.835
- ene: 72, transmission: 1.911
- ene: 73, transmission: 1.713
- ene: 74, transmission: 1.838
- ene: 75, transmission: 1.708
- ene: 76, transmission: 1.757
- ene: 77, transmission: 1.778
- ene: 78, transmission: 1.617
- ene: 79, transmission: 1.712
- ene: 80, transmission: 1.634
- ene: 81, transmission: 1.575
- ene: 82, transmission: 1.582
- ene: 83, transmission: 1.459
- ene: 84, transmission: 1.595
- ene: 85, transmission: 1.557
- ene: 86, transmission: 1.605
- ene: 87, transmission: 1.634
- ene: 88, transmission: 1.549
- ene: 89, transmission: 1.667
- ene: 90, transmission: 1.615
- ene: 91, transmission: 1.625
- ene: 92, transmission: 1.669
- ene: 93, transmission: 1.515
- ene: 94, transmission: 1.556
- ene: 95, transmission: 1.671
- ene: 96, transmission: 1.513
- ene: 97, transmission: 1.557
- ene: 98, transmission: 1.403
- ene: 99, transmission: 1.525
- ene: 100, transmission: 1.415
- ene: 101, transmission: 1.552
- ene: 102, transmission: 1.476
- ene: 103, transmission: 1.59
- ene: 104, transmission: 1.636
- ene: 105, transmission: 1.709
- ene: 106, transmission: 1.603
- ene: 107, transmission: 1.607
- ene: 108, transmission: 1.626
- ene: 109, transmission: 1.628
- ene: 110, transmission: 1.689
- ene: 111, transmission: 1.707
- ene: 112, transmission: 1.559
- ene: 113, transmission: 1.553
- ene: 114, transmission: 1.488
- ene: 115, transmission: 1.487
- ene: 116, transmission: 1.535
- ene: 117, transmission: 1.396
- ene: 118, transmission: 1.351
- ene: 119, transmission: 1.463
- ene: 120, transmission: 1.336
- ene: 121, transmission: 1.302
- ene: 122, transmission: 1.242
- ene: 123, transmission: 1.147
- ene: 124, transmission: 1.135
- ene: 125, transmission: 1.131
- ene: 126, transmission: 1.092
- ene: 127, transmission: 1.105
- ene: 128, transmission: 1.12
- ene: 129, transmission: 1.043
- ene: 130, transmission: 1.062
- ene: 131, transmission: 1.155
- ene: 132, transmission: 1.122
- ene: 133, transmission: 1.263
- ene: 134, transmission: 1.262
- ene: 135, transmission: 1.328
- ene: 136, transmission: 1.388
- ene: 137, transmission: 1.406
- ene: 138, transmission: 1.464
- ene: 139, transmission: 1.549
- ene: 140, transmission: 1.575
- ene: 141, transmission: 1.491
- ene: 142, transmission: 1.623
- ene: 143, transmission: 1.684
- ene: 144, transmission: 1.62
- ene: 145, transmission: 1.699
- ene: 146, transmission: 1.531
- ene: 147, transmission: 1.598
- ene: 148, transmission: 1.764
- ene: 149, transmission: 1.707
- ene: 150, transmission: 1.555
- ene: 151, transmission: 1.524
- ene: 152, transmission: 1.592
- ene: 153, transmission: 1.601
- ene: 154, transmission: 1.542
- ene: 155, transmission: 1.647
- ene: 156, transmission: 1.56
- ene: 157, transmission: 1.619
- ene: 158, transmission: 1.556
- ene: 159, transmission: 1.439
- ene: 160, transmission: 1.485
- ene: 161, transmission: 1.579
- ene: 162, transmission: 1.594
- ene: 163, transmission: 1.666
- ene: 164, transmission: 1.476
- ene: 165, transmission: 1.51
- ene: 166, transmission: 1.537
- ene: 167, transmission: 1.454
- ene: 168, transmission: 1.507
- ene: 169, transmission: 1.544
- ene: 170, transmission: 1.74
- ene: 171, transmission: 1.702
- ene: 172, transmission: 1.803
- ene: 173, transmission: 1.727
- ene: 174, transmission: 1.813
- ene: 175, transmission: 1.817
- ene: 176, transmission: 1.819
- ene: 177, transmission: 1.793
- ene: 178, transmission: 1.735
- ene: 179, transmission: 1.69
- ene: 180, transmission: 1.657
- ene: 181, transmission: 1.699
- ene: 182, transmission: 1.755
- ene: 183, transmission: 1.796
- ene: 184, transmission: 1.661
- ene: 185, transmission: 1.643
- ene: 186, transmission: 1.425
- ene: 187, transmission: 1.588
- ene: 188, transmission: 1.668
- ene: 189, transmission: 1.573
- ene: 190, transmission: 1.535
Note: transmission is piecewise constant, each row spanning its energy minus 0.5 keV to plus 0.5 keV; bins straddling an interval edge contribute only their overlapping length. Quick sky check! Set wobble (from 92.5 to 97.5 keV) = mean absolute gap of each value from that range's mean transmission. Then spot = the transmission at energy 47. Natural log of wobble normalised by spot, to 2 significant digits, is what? -3.4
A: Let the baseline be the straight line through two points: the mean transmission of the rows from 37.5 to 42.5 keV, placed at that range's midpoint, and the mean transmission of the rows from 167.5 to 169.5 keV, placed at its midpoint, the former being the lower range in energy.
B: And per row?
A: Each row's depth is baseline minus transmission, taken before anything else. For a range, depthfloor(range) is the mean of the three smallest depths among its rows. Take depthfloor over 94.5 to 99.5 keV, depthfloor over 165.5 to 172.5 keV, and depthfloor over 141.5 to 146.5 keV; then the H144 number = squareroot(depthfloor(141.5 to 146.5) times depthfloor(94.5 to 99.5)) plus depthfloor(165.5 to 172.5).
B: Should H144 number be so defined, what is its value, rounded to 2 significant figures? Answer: -0.094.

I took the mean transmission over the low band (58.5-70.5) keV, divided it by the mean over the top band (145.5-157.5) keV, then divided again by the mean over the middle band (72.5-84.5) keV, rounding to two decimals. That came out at 0.64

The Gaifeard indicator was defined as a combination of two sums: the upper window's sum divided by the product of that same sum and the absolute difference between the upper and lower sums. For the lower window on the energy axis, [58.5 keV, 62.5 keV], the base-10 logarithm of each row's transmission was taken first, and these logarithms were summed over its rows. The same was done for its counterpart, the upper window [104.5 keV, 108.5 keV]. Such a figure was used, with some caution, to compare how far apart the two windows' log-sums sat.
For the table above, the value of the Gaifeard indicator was 17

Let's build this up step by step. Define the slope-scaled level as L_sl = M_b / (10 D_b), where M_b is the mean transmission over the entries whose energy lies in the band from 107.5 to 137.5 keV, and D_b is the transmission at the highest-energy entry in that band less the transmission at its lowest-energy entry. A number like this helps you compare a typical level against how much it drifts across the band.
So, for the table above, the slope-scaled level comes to -1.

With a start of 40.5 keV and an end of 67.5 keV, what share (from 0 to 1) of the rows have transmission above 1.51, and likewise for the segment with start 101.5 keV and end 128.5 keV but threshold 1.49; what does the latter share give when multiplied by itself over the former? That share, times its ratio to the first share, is 0.5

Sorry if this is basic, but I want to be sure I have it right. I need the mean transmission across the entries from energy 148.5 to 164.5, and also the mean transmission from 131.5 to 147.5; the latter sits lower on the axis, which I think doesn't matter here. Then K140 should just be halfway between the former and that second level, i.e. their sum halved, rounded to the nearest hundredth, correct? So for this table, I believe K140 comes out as 1.52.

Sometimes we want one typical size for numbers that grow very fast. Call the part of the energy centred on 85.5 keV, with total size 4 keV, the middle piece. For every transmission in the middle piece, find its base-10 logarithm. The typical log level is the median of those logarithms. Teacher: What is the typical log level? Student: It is 0.204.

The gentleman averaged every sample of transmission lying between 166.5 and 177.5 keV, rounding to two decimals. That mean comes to 1.70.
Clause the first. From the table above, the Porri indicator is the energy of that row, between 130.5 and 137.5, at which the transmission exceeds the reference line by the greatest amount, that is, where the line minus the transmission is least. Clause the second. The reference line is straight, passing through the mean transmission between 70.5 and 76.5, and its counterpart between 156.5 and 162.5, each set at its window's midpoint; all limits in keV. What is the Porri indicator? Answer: 137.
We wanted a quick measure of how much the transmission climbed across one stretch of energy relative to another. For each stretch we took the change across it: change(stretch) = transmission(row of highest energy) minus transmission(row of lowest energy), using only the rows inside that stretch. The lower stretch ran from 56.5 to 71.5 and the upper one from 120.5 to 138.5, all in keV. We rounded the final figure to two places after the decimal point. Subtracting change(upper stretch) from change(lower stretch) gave 0.16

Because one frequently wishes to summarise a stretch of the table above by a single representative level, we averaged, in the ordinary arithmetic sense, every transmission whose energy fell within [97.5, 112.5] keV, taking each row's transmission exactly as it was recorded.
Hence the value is 1.58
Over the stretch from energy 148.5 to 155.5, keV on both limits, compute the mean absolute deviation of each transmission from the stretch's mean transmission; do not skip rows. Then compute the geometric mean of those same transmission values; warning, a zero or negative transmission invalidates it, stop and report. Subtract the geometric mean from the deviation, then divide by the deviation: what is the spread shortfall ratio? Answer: -32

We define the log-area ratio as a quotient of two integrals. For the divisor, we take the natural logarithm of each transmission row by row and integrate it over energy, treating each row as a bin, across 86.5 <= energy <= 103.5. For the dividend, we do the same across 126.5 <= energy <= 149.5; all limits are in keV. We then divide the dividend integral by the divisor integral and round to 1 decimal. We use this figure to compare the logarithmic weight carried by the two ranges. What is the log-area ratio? 1.0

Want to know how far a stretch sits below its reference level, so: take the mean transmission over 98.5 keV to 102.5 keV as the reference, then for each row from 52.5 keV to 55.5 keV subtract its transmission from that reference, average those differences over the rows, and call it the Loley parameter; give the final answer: 0.11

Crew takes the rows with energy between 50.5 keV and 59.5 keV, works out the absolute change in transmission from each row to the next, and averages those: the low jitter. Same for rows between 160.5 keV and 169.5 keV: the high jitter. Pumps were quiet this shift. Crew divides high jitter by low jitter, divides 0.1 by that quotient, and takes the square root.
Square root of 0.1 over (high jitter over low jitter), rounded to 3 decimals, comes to 0.394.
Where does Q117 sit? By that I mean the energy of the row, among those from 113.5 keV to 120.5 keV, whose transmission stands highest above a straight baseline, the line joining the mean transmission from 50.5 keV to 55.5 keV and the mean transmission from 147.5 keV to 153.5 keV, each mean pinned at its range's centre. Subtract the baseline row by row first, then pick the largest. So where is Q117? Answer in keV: 116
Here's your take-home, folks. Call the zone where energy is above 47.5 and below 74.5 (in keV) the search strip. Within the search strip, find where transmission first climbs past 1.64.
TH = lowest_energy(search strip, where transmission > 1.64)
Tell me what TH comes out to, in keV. 58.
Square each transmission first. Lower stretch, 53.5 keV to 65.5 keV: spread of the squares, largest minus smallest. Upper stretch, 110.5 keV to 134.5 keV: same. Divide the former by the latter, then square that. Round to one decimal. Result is 0.5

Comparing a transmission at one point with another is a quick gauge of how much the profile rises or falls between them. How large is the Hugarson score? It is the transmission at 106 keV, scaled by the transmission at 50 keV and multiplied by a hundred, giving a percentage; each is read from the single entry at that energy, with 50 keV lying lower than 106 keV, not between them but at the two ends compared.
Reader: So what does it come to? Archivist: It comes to 111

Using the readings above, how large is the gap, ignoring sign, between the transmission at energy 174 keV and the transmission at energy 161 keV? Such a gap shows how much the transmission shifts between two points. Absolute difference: 0.23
